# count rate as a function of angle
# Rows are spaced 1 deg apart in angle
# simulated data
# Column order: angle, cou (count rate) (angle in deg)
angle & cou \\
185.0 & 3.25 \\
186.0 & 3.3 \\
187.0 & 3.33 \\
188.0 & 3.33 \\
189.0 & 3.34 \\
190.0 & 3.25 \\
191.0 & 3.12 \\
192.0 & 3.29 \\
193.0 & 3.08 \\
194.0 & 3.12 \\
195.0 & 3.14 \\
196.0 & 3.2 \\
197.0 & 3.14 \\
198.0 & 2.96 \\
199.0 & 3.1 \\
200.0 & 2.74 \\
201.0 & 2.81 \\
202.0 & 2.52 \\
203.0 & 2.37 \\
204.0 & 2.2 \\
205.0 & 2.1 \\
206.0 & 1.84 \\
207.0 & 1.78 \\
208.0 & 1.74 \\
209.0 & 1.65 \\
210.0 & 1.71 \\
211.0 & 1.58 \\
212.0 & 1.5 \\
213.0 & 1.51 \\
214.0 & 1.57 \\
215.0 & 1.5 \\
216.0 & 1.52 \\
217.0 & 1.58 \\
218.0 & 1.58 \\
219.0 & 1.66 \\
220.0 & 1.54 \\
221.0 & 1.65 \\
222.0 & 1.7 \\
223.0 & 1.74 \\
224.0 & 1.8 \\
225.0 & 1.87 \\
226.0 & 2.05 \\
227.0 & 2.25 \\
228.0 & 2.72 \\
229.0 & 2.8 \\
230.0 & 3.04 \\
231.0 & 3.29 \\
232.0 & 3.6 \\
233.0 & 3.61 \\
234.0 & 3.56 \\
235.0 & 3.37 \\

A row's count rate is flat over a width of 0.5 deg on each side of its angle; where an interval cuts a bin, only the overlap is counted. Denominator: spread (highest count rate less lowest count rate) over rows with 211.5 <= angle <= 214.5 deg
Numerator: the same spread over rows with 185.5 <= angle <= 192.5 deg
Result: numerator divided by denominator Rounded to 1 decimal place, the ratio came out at 3.1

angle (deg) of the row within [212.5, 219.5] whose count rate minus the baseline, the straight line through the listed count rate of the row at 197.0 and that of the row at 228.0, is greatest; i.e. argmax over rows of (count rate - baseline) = 219.0 deg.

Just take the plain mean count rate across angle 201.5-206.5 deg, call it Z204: 2.2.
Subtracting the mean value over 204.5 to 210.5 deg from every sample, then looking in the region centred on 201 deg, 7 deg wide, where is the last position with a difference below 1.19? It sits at 204.0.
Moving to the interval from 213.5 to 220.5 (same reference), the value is 220.0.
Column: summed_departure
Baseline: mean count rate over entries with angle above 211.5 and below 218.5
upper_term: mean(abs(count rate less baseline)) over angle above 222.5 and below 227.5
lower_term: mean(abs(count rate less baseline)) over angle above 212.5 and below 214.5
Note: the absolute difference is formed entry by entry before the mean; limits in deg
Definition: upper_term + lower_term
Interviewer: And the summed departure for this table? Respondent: 0.4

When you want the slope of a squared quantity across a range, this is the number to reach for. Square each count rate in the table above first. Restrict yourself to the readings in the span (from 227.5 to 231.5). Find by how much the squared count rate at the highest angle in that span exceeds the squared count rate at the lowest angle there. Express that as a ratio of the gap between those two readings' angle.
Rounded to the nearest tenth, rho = 1.1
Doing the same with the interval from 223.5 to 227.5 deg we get 0.6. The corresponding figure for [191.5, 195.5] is -0.3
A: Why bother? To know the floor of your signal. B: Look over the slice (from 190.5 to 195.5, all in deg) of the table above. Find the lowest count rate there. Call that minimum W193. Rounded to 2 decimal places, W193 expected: 3.08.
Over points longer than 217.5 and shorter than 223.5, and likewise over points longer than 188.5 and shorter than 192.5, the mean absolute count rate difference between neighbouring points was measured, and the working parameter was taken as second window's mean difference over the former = 1.6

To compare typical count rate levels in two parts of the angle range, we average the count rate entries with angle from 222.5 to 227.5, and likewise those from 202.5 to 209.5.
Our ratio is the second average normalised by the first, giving 1.01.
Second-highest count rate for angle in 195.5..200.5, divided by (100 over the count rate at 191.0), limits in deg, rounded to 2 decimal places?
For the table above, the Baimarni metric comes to 0.10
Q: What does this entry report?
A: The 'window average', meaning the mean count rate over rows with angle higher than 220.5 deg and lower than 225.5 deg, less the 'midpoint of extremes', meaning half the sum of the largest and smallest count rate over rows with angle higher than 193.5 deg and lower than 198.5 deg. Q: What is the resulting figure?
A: -1.33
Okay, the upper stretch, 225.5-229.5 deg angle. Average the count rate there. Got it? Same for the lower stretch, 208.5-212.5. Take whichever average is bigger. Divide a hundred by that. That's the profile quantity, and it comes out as 40.7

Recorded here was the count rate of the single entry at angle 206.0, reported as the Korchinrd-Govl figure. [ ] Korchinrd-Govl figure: 1.84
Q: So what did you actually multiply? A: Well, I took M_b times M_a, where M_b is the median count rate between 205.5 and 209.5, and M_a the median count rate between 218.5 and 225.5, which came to 3.0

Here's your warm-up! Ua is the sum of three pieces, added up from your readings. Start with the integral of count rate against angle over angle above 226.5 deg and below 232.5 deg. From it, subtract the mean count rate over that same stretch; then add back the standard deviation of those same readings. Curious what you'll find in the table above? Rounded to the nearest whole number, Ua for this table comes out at 15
